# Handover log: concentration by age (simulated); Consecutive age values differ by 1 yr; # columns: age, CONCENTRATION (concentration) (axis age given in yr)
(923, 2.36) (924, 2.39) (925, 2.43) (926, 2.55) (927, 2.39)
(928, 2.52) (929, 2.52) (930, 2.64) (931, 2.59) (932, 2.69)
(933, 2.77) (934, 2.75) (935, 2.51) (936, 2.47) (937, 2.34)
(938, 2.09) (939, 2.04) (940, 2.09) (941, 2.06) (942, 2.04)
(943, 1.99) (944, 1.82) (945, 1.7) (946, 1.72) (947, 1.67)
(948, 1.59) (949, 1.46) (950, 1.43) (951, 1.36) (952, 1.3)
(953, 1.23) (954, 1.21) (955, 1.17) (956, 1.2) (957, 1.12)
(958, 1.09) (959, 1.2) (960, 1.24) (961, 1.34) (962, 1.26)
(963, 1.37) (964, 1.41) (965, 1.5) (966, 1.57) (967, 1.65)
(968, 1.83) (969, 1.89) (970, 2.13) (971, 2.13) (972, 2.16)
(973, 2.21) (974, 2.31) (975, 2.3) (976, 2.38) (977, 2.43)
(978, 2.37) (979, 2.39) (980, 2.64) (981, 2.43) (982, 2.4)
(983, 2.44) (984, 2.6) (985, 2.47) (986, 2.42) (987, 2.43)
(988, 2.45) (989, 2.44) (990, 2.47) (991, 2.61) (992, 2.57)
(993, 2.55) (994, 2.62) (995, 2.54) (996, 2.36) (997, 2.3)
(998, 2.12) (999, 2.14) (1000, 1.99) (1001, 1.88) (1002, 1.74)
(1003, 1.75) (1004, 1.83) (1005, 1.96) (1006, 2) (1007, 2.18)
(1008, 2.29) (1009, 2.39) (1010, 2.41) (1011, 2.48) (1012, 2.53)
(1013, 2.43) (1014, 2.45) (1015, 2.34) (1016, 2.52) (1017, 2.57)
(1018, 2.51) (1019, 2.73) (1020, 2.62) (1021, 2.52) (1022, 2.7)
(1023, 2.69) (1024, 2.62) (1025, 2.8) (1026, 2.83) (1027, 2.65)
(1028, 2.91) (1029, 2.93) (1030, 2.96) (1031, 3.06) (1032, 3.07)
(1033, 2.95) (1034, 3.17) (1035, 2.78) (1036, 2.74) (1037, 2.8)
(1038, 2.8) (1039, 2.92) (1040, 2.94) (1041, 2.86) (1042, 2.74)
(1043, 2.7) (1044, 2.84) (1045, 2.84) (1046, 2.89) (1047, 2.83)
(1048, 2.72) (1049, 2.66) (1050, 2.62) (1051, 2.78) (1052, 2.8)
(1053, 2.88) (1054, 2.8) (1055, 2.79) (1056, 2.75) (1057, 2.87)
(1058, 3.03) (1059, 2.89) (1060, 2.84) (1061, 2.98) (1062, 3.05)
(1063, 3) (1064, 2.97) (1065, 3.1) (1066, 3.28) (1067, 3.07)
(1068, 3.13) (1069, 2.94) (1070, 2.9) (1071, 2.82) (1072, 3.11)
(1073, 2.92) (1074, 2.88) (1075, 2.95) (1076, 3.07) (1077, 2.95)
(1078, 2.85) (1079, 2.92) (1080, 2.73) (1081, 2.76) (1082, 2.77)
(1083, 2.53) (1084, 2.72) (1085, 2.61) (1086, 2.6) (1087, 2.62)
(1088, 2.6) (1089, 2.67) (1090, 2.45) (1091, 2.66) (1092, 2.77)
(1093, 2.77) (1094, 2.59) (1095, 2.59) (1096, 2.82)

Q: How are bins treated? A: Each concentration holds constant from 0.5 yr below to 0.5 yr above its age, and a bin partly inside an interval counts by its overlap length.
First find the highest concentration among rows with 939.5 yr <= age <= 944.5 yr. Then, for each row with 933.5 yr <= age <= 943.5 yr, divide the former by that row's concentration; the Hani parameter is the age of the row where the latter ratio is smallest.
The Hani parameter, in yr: 934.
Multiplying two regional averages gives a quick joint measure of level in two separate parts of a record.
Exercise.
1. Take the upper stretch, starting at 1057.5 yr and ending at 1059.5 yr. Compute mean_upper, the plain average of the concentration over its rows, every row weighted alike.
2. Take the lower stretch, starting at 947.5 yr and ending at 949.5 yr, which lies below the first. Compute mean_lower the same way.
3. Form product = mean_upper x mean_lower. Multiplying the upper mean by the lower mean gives 4.5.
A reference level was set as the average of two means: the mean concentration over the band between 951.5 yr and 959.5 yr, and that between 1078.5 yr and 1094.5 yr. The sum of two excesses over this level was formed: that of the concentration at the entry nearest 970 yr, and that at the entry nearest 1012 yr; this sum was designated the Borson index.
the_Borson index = 0.8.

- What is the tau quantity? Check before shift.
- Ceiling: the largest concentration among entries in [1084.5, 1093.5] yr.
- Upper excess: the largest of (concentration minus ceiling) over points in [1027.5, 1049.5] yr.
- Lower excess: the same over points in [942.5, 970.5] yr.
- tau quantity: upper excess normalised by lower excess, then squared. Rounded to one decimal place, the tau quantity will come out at 0.4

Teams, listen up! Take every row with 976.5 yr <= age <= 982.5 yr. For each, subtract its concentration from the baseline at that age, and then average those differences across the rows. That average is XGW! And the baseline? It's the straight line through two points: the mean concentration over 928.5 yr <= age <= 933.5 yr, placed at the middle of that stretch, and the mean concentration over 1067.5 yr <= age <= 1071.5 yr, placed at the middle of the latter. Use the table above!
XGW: 0.3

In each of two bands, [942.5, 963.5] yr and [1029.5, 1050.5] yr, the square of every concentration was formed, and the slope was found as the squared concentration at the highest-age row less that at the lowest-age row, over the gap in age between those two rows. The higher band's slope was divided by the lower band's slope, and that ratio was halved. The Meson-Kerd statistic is 0.5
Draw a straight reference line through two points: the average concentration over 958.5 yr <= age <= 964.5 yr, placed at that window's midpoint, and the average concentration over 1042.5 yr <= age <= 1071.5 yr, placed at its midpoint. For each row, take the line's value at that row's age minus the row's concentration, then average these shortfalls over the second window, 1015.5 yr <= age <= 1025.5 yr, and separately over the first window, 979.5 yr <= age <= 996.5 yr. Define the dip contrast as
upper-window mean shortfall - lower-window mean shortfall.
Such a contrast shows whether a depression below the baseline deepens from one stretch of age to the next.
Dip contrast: 0.41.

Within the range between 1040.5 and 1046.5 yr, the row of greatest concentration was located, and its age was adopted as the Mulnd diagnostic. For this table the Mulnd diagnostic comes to 1046 yr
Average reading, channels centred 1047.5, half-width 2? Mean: 2.8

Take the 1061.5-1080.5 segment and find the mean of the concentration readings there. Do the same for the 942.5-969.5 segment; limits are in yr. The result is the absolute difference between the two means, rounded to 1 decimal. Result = 1.5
